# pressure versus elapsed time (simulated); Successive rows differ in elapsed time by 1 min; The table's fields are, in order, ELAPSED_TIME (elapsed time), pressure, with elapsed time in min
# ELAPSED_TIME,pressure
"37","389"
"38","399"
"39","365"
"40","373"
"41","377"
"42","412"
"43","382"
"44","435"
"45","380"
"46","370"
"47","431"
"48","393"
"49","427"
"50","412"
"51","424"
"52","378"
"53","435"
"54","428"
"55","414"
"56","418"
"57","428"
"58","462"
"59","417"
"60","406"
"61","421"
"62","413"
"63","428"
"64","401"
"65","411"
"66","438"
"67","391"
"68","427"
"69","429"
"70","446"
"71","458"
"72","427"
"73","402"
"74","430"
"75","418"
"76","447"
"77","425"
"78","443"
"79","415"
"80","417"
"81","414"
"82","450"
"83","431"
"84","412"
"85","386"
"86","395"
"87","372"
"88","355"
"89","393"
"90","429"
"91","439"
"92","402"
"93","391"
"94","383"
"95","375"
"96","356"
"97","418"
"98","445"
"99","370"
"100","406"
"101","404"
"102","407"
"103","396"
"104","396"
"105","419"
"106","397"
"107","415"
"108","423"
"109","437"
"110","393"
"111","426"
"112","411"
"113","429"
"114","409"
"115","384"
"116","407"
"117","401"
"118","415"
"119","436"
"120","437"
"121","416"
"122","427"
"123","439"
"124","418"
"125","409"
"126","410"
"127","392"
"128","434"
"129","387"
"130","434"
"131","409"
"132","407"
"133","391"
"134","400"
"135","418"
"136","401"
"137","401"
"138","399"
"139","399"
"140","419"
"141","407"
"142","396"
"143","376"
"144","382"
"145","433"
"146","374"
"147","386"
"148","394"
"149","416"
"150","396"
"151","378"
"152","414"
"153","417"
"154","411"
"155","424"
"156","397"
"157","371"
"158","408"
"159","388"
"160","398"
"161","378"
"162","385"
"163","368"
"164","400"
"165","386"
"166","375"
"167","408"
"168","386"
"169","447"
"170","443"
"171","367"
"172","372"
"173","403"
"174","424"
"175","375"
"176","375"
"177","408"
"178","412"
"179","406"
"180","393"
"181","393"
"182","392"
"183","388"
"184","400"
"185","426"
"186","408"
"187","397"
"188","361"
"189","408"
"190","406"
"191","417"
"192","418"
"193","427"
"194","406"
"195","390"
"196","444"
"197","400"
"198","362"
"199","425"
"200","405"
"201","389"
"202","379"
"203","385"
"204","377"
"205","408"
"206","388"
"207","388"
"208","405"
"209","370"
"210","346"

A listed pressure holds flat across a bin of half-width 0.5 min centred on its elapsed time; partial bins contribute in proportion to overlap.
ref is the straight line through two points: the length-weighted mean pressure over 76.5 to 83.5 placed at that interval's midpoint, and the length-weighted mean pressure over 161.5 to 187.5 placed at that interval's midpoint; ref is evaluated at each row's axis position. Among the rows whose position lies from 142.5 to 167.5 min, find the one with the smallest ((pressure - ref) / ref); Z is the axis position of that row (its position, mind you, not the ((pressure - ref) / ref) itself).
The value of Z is 163 min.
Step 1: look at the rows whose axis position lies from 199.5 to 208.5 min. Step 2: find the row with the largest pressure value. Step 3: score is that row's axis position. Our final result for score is 205 min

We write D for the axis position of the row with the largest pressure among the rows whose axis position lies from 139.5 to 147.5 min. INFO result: 145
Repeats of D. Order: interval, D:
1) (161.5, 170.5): 169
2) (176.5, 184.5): 178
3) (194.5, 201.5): 196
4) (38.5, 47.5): 44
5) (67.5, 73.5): 71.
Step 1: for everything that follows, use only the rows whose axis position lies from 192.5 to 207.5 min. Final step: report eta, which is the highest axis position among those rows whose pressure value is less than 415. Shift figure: 207 min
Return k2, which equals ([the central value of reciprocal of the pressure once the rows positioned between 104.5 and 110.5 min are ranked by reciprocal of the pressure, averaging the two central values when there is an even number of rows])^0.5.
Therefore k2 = 0.0490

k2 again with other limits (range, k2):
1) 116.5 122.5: 0.0487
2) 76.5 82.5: 0.0487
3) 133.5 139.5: 0.0500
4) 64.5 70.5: 0.0483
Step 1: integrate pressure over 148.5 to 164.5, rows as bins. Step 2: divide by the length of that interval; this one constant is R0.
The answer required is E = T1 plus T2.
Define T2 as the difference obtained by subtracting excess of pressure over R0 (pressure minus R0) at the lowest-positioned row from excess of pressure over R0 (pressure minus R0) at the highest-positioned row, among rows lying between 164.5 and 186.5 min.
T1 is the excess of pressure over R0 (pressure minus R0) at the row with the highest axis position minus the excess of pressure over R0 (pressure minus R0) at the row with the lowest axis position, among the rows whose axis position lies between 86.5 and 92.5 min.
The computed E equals 52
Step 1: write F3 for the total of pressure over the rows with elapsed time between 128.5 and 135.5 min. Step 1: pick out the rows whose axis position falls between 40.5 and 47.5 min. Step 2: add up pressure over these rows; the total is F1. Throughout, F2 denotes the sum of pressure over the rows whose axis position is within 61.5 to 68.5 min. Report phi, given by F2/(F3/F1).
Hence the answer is 2849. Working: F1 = 2787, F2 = 2909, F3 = 2846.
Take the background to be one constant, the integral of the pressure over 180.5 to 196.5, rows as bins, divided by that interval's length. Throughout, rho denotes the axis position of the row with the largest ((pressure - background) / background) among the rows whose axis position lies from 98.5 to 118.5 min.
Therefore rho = 109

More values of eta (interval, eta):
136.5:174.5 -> 173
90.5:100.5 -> 100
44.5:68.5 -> 67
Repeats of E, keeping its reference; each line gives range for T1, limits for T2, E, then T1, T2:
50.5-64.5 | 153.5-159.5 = -46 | -23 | -23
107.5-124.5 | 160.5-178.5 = 29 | -5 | 34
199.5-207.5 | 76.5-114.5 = -33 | -17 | -16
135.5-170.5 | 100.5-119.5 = 74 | 42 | 32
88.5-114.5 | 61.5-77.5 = 28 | 16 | 12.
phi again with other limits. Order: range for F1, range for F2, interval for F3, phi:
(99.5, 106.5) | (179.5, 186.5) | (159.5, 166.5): 2941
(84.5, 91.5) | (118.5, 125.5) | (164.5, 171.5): 2936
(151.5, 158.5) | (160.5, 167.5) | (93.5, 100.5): 2787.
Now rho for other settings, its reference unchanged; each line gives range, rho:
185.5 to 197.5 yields 196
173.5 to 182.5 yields 174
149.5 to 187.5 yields 169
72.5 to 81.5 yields 76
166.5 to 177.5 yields 169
